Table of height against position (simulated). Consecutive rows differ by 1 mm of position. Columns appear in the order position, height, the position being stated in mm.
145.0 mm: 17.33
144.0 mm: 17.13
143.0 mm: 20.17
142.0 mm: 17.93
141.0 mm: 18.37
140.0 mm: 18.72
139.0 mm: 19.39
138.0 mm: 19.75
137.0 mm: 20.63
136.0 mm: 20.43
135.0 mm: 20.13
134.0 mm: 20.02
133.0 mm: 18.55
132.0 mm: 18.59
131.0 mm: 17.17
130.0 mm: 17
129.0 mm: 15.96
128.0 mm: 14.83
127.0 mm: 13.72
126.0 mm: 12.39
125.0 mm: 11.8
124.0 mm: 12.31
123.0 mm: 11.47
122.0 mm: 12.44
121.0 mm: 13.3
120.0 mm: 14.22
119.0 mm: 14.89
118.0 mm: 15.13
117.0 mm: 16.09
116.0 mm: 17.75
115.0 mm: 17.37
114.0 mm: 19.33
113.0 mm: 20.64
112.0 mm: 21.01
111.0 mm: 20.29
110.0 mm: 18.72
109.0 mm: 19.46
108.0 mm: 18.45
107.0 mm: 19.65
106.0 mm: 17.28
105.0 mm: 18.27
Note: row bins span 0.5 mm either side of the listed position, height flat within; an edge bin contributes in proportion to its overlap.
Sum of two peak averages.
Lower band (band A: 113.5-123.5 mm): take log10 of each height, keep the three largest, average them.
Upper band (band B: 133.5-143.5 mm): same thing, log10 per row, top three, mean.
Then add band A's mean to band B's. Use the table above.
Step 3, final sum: 2.57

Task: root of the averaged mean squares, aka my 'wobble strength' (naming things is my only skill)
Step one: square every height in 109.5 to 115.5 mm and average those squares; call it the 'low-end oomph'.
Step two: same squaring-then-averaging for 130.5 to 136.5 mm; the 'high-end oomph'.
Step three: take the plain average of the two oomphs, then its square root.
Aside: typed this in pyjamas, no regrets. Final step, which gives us 19.4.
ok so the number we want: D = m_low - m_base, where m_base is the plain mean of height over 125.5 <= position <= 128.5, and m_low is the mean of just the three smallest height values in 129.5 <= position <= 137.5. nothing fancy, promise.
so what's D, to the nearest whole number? 4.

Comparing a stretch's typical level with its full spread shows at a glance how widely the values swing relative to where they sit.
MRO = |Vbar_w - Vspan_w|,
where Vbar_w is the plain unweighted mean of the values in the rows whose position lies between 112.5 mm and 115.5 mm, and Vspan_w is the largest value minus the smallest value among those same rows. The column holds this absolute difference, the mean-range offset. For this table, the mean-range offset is 16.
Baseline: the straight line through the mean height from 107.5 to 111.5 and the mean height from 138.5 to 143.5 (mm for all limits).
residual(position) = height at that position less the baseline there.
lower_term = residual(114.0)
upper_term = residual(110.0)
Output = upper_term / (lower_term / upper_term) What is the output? 2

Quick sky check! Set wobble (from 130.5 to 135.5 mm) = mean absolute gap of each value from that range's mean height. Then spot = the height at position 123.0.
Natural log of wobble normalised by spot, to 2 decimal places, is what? -2.49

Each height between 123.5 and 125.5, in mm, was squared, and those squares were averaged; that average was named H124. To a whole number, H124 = 145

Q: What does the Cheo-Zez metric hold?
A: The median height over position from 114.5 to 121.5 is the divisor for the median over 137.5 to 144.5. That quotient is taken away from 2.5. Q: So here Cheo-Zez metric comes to 1.26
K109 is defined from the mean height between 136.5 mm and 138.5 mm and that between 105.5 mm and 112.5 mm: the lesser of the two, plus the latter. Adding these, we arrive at 39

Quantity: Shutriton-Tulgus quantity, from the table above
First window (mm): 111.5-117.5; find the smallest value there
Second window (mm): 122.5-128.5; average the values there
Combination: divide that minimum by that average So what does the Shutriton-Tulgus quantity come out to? 1.26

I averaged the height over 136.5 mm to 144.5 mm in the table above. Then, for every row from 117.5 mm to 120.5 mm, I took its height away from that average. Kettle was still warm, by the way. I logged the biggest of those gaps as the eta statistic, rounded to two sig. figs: 4.8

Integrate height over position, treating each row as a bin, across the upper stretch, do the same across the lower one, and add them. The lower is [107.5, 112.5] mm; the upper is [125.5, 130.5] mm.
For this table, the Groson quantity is 172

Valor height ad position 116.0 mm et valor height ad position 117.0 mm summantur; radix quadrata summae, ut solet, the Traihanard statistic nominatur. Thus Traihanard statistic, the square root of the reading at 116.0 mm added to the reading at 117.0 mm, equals 5.82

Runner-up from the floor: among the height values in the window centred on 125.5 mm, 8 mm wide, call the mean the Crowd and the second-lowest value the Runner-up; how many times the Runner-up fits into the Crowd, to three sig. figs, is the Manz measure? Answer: 1.11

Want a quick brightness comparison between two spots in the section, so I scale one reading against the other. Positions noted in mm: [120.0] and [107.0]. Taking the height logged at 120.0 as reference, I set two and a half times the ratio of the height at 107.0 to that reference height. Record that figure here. 3.5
